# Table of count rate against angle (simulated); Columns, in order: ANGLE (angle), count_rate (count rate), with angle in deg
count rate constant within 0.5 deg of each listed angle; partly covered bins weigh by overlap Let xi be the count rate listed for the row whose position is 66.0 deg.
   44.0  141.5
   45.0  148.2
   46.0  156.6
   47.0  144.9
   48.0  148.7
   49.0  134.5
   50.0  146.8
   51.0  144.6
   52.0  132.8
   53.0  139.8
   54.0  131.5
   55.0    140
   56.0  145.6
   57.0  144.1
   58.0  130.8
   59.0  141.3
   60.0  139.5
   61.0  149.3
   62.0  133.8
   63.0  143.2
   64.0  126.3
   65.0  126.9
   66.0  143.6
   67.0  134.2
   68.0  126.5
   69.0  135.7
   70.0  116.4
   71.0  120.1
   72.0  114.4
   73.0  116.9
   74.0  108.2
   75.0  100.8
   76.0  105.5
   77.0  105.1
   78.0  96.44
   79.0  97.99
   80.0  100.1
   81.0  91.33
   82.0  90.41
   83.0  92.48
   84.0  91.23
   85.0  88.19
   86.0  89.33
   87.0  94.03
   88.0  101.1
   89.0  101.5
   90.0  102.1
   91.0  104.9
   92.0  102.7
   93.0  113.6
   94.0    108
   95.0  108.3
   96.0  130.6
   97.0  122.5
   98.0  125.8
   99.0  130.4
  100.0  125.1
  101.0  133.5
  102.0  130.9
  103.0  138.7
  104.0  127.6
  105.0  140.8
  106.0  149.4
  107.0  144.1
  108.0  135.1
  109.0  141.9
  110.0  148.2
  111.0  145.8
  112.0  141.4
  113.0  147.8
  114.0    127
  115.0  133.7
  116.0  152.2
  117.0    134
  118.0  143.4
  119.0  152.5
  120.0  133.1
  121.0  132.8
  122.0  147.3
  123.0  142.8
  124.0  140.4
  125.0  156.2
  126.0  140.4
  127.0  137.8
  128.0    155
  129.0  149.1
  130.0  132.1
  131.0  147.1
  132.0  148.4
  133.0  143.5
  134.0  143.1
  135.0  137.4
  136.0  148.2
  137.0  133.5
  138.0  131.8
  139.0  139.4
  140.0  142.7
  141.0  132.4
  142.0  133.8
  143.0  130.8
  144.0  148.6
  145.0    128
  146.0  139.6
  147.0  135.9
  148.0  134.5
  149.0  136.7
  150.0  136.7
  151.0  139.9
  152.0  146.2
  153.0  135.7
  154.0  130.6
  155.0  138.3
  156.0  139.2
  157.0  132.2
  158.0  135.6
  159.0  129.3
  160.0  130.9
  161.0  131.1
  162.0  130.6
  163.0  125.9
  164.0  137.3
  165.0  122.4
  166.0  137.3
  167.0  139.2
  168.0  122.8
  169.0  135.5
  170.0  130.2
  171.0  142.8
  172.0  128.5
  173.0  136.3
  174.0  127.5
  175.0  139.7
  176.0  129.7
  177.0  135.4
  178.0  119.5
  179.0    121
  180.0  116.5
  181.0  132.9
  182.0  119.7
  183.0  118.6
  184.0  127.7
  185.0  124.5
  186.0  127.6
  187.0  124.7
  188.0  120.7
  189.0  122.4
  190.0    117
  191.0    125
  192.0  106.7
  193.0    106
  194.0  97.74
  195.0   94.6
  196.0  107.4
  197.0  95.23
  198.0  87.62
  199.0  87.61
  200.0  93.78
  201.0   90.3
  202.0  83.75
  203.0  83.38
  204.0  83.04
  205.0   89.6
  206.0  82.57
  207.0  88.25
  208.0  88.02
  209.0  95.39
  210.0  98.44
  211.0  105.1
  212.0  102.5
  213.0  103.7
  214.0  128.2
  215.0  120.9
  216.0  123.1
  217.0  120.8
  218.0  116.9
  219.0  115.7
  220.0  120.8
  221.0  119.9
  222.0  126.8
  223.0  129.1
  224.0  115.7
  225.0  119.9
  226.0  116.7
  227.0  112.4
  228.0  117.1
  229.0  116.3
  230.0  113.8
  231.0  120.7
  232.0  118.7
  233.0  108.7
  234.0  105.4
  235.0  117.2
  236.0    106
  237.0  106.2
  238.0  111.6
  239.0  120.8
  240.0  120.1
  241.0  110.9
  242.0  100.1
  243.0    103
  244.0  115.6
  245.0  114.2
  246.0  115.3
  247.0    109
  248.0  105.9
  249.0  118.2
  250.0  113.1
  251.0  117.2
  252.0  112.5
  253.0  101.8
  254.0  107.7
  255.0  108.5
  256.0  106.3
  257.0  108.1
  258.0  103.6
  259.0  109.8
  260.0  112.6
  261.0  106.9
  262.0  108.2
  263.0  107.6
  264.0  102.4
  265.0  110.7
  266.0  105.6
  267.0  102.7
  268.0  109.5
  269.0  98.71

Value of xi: 143.6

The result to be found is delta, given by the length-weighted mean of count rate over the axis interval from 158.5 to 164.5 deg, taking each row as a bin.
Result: 131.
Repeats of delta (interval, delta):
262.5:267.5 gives 106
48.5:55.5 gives 139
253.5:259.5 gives 107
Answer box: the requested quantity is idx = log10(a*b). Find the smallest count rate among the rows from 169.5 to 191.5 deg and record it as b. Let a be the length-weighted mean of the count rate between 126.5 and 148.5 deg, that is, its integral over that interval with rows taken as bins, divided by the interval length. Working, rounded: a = 140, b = 116.5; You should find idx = 4.211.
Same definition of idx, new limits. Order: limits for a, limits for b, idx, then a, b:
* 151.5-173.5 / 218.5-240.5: 4.148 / 134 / 105.4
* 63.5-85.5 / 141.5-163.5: 4.143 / 110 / 125.9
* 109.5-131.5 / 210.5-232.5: 4.165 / 143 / 102.5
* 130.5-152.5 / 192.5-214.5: 4.060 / 139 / 82.57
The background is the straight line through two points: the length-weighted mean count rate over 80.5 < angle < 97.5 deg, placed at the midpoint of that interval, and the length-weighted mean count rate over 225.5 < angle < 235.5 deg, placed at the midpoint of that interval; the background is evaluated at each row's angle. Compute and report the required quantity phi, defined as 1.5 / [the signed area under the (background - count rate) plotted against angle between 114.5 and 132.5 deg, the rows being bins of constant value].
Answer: -0.0022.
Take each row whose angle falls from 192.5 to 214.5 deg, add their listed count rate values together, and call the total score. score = 2092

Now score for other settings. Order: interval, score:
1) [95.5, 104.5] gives 1165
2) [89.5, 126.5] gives 4935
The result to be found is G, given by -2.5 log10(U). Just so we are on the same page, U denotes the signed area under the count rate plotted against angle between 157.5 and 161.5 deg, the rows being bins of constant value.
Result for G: -6.80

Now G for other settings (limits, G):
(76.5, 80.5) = -6.50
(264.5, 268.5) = -6.58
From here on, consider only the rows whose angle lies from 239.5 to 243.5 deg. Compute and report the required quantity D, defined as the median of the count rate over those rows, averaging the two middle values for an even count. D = 107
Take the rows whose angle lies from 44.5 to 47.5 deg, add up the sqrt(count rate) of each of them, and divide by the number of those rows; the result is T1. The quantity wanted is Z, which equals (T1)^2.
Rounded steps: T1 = 12.2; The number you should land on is 150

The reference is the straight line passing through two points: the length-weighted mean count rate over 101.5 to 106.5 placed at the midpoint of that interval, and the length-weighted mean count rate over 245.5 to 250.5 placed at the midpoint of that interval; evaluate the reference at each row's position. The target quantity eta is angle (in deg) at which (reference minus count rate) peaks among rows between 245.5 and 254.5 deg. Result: 253.0 deg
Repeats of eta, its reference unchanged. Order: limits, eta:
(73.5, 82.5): 82.0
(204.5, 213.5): 206.0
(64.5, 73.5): 72.0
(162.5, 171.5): 165.0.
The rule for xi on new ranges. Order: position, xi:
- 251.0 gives 117.2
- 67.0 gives 134.2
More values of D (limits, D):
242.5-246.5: 115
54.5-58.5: 142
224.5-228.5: 117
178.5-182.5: 120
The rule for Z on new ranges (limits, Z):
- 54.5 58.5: 140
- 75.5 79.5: 101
